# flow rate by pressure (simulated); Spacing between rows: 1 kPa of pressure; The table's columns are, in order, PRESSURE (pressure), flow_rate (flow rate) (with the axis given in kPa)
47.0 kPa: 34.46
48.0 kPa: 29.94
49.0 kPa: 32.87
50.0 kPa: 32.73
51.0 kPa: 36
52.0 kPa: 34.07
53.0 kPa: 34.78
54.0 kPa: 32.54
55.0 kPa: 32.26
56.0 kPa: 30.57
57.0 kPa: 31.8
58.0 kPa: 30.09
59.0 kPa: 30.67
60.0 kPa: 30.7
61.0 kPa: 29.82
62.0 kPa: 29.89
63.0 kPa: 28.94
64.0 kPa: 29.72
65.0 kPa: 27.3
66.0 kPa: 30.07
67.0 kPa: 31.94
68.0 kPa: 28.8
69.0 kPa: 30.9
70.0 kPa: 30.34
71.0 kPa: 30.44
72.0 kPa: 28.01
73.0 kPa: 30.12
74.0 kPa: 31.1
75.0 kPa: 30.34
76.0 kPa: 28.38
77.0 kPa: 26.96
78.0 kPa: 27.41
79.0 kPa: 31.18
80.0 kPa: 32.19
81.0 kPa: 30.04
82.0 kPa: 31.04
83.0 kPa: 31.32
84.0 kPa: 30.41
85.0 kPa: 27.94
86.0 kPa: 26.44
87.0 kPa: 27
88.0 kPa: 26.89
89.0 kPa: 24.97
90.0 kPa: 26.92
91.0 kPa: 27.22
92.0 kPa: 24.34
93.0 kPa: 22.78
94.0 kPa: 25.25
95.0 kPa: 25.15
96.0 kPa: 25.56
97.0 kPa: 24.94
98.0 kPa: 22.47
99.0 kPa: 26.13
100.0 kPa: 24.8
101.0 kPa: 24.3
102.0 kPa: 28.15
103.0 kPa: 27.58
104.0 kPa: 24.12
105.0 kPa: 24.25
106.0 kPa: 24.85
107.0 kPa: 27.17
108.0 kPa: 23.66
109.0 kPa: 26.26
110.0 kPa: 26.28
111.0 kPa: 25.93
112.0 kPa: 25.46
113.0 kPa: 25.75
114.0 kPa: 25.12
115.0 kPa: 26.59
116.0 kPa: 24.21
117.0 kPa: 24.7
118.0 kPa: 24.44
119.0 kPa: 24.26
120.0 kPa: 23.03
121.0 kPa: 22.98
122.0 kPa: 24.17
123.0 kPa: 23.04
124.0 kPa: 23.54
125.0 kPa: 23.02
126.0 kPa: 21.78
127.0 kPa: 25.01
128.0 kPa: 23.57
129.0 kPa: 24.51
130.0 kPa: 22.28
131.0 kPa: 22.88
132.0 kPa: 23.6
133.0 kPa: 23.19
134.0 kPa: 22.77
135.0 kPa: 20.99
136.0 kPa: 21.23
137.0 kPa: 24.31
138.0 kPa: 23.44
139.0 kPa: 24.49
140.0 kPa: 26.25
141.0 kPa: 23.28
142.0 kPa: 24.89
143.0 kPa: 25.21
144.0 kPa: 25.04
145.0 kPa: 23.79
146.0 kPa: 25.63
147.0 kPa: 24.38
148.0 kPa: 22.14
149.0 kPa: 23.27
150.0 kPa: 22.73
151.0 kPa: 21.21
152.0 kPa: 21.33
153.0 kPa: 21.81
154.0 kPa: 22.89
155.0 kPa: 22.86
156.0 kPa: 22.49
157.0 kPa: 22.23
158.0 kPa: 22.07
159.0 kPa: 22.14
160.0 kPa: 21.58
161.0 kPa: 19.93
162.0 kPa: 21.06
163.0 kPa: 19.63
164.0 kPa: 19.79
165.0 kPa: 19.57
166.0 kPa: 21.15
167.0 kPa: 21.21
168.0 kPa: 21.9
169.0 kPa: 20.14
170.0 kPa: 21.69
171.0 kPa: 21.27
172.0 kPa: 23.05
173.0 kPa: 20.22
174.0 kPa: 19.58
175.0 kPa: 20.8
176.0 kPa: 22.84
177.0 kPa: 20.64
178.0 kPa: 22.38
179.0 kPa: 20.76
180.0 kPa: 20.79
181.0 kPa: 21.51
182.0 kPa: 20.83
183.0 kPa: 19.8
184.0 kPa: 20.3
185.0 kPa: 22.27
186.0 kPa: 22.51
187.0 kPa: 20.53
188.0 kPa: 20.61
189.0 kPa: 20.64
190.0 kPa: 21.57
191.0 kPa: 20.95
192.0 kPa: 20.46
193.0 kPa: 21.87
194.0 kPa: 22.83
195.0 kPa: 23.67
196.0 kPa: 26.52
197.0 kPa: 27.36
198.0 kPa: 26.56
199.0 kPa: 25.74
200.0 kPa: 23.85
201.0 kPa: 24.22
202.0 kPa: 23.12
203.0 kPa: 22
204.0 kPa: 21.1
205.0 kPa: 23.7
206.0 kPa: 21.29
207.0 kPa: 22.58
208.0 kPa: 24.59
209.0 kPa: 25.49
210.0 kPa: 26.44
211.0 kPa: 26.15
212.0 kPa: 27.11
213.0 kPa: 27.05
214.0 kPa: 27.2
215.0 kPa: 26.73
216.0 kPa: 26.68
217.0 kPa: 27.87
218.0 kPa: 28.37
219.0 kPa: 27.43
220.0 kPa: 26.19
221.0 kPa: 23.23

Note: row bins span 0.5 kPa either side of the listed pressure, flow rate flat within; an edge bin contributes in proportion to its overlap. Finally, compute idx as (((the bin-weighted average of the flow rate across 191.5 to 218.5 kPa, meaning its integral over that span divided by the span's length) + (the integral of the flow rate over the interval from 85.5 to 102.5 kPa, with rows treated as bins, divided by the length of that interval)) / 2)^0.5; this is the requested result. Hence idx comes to 5.02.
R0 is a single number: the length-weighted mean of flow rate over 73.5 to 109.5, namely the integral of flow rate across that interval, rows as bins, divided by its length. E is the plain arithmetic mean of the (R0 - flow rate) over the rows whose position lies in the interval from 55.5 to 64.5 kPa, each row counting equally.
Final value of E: -3.3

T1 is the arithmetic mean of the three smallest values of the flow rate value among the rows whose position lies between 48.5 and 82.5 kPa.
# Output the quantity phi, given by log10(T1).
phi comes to 1.43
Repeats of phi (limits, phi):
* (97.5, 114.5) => 1.37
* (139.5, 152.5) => 1.33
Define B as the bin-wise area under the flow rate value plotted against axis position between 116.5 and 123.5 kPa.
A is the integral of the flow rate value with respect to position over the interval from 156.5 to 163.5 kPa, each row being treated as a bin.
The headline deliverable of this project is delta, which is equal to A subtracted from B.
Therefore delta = 18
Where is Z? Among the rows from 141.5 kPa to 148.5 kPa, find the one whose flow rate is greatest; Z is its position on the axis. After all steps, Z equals 146.0 kPa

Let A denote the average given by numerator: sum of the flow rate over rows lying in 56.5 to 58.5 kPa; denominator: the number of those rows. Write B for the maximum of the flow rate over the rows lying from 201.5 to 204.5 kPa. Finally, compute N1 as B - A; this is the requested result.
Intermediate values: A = 31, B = 23.12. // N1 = -8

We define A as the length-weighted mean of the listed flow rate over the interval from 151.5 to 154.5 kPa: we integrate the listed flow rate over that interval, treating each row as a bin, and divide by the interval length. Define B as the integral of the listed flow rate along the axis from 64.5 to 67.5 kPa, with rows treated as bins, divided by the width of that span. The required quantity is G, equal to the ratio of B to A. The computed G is 1.35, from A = 22.0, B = 29.8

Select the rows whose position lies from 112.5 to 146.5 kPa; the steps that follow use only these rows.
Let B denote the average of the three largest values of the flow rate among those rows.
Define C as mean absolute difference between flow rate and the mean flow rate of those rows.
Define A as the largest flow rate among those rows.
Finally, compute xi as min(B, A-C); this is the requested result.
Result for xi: 26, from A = 26.59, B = 26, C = 1.06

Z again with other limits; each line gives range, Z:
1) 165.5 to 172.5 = 172.0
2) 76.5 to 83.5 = 80.0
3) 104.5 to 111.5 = 107.0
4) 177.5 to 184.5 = 178.0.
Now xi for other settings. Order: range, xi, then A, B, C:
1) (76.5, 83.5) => 31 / 32.19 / 32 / 1.62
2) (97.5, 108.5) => 27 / 28.15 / 28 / 1.48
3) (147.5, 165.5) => 22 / 23.27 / 23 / 0.96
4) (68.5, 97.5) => 30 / 32.19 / 32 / 2.22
